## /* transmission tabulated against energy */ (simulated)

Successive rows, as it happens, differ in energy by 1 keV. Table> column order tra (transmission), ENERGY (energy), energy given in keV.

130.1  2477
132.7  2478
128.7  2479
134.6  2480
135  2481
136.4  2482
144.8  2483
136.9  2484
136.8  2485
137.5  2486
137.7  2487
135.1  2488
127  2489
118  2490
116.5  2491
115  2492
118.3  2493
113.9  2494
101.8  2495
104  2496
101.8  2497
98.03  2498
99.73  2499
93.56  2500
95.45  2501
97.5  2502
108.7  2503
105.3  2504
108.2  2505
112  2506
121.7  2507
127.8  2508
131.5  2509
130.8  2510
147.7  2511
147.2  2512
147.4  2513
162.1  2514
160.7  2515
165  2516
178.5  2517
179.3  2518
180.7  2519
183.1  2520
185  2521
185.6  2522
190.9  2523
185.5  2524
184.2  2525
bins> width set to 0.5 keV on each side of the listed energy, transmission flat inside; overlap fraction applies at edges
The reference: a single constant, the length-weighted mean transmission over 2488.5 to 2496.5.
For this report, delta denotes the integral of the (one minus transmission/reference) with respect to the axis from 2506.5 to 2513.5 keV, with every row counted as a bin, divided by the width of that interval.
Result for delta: -0.19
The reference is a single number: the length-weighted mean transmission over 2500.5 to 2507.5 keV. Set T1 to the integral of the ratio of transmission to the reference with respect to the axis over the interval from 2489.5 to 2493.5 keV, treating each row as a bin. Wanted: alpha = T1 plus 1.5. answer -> 5.87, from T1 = 4.4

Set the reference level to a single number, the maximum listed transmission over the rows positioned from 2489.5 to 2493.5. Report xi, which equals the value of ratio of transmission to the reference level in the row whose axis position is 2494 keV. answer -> 0.96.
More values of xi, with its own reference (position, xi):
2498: 0.83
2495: 0.86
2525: 1.56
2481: 1.14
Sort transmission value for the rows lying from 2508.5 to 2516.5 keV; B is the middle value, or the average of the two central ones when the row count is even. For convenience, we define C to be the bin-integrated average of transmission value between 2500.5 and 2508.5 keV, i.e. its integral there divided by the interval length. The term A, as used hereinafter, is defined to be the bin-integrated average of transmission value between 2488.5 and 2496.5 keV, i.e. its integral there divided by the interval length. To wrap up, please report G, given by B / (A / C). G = 141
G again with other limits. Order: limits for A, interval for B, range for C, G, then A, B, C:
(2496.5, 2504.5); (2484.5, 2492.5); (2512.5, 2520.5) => 222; 100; 131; 170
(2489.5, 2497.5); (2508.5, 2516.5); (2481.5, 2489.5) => 181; 111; 148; 137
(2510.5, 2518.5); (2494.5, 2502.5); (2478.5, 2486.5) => 84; 161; 99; 136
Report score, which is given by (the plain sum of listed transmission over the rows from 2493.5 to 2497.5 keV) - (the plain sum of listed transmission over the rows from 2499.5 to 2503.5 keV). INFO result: 26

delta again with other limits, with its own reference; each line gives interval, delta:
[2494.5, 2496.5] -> 0.10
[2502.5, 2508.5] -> 0.00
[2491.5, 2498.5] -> 0.06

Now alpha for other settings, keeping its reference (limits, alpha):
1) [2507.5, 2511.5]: 6.53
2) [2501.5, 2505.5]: 5.42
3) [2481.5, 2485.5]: 6.69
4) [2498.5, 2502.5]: 5.11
